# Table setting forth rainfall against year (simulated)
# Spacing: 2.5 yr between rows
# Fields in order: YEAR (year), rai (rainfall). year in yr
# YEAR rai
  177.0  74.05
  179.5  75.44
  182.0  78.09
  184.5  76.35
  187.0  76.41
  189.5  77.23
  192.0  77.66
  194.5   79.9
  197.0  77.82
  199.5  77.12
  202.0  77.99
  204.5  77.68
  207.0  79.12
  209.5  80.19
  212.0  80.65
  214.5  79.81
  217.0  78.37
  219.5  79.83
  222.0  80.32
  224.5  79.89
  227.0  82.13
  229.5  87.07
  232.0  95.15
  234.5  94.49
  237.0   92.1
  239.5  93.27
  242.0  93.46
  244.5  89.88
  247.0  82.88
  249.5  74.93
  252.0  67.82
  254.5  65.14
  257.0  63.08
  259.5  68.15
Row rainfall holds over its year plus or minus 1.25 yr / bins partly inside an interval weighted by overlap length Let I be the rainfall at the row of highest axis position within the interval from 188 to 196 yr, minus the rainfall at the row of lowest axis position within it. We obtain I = 2.7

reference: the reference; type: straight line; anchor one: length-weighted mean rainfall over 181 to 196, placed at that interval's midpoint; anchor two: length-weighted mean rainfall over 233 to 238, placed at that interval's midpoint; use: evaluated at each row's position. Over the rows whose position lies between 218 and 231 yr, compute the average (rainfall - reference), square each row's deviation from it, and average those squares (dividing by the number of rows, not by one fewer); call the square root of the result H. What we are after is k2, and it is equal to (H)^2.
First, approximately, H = 1.9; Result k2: 3.4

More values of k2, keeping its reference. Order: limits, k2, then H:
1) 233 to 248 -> 26.4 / 5.1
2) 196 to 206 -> 0.9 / 0.9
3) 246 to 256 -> 61.0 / 7.8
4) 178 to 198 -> 2.1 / 1.5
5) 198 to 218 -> 2.2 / 1.5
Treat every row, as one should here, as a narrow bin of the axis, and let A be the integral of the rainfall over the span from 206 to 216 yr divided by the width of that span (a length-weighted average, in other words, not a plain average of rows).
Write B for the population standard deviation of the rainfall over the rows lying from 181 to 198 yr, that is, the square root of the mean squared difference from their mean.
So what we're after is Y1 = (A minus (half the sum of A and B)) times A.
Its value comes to 3149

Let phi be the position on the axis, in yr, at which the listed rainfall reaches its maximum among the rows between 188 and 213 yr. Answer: 212.0 yr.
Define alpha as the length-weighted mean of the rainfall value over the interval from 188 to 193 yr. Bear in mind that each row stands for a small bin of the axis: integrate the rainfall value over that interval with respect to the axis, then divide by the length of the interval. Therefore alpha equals 77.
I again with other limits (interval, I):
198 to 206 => 0.6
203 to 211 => 2.5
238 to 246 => -3.4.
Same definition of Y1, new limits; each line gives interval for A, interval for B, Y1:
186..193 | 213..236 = 2734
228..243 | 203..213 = 4216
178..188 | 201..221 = 2888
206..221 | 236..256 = 2739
